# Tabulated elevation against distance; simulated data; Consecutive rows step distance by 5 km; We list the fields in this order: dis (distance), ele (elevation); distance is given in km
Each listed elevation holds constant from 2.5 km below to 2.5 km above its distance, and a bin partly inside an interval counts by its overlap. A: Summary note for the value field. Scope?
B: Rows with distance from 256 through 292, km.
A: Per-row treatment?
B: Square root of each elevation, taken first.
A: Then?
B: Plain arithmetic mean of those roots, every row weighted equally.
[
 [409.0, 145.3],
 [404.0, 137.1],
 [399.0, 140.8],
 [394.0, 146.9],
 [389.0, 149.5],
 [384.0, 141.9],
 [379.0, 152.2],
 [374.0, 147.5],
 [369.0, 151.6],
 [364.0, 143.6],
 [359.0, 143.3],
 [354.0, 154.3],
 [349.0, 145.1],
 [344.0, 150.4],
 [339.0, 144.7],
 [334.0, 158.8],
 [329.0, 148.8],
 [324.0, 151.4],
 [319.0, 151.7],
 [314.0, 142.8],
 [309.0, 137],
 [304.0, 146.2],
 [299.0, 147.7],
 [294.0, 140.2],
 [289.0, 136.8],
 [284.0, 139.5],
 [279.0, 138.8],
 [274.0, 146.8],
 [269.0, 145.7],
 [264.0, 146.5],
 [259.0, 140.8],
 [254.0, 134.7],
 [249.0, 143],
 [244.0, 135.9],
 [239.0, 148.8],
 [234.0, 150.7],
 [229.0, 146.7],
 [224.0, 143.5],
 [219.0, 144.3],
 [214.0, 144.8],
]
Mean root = 11.9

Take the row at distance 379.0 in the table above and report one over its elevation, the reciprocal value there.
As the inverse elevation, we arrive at 0.0066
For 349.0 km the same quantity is 0.0069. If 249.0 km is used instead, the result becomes 0.0070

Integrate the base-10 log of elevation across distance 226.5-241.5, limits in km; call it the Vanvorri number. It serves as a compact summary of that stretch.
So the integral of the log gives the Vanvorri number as 32.6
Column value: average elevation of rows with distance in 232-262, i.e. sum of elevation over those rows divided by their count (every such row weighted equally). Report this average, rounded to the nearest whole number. 142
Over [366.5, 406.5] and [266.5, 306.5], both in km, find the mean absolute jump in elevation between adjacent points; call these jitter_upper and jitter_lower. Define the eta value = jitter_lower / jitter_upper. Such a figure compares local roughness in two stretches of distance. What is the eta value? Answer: 0.64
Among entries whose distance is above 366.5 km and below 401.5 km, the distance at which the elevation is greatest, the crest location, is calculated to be 379.0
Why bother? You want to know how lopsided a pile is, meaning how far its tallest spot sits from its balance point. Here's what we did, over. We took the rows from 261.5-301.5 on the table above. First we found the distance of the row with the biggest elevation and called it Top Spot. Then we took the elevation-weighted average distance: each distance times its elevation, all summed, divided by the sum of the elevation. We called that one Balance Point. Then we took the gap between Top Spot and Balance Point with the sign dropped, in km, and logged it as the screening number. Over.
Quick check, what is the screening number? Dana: 17.6 km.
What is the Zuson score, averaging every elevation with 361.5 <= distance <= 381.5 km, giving 149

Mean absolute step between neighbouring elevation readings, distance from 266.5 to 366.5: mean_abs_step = 5.6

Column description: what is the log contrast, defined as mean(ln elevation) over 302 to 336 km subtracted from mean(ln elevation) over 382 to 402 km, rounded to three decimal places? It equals -0.022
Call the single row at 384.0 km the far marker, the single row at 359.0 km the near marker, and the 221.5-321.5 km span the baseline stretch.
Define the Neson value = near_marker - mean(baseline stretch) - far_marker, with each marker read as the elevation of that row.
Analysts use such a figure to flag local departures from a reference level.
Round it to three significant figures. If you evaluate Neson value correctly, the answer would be -142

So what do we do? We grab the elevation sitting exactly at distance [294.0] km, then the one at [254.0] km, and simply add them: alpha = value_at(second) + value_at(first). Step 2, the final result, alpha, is 274.9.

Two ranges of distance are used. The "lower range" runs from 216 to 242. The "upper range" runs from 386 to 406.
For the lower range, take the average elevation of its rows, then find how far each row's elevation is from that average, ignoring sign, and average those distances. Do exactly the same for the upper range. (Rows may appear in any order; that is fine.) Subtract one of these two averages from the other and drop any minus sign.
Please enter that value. 2.3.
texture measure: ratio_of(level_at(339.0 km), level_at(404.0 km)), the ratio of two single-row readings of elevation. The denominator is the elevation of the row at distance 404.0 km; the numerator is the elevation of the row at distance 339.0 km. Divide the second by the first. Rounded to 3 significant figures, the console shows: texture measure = 1.06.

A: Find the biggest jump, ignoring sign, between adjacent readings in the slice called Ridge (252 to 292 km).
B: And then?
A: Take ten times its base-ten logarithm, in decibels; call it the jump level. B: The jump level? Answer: 9.0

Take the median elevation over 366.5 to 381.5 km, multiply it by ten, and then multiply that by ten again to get 15160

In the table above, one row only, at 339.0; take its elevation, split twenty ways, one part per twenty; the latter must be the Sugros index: 7.2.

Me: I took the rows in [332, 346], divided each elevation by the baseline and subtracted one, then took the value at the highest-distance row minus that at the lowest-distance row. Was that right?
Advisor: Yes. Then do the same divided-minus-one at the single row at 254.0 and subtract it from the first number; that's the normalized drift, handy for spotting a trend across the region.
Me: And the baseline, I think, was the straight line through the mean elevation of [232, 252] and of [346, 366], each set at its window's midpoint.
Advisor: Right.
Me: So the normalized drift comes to 0.01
